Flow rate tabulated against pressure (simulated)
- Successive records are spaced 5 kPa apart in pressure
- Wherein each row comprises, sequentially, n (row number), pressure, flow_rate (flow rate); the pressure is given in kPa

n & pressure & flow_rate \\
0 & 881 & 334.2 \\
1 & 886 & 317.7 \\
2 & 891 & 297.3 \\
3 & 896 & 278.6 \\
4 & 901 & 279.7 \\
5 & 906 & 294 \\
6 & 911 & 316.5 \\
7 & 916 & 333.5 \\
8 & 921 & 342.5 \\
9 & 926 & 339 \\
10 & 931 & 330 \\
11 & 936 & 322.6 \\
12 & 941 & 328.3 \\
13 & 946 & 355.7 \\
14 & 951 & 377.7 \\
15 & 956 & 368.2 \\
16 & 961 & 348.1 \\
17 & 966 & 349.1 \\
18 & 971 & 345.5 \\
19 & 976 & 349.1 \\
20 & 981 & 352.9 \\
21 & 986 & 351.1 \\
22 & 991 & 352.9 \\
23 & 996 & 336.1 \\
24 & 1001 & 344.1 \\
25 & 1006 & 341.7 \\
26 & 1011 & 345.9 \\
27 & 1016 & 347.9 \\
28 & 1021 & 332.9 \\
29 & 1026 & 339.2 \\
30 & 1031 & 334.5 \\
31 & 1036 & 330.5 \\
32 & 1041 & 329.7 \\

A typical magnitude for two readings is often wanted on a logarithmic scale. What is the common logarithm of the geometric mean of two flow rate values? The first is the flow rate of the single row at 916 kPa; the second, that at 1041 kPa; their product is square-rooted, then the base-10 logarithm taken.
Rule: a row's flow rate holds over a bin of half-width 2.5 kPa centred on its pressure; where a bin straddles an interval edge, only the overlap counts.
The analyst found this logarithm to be 2.52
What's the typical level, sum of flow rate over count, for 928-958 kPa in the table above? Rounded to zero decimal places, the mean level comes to 347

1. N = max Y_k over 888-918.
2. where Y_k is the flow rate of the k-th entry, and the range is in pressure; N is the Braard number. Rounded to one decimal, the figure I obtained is 333.5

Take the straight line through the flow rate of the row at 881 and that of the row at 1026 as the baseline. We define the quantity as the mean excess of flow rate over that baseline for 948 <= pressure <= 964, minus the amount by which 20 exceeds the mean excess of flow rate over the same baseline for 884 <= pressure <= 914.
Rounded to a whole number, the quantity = -30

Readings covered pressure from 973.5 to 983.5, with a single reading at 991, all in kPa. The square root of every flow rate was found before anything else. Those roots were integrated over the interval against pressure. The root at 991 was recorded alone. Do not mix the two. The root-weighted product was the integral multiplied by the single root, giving 3519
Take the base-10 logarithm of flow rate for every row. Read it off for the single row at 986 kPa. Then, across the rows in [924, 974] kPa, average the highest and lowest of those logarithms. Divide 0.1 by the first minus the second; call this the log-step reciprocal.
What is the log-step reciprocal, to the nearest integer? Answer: 40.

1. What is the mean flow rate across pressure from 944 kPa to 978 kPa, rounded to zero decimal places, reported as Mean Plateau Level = 356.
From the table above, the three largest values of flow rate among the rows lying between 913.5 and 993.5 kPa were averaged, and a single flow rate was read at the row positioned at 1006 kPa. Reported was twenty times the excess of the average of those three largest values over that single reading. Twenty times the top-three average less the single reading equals 510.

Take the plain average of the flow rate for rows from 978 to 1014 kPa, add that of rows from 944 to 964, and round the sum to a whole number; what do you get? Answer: 709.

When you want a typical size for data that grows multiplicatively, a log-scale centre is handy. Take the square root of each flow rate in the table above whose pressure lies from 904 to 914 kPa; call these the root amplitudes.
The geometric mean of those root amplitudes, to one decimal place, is 17.5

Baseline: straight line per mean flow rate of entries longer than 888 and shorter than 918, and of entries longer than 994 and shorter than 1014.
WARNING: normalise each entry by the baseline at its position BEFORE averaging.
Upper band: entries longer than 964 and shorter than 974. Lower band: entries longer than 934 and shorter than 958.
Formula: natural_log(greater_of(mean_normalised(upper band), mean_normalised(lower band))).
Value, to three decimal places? 0.098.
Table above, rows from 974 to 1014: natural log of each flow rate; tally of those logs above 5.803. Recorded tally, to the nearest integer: 8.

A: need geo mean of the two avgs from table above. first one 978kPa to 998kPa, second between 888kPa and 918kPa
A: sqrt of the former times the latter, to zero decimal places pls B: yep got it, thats 323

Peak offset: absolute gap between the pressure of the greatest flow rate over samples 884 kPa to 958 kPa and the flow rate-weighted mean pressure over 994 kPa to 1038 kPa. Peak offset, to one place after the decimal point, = 64.9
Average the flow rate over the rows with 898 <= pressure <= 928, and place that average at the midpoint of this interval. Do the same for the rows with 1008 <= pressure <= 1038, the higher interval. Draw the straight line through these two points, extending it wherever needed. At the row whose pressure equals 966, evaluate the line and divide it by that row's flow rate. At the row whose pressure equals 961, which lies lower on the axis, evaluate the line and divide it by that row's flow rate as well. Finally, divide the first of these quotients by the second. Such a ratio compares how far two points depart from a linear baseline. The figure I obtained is 1.00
